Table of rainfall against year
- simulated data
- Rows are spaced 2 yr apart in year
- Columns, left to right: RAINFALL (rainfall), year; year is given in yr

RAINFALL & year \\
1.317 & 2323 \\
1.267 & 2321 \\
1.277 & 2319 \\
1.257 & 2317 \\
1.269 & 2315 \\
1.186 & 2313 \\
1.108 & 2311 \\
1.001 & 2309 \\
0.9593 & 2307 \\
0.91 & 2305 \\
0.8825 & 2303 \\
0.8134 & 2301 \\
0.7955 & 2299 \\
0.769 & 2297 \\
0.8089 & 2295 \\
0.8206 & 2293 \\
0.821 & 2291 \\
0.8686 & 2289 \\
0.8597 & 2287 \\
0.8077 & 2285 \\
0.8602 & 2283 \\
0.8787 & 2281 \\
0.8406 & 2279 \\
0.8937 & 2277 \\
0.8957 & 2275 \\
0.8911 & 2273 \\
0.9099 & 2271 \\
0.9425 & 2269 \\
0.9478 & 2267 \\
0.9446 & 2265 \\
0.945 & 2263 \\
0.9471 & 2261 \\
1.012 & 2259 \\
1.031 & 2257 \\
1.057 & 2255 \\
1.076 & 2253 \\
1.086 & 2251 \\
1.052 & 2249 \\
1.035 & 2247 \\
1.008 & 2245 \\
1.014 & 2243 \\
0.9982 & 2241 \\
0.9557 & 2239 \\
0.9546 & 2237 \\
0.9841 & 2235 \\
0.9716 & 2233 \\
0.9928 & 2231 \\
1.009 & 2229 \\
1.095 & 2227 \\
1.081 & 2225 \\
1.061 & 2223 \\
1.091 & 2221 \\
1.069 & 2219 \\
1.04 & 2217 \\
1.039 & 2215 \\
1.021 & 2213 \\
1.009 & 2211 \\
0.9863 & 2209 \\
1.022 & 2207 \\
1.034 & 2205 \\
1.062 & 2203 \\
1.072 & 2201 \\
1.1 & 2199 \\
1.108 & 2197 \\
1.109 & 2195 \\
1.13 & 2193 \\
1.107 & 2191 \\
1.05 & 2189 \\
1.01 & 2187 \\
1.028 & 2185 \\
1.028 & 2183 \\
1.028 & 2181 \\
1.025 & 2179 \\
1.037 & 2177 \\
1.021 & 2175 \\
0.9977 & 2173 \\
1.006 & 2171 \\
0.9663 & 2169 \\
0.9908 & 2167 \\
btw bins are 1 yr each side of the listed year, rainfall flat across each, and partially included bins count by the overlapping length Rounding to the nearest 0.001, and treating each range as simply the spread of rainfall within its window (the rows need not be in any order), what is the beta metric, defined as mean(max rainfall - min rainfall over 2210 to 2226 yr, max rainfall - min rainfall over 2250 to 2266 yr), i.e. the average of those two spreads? 0.112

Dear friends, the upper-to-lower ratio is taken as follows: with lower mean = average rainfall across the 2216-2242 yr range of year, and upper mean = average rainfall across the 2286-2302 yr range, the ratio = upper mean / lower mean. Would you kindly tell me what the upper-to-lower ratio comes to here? 0.80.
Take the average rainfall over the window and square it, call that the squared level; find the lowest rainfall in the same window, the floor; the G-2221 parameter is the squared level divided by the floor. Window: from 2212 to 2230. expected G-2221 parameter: 1.11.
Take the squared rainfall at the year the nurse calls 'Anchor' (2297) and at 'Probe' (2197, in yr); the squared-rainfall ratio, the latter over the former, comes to 2.1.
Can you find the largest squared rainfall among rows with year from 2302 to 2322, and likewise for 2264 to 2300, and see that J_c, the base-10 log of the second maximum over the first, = -0.26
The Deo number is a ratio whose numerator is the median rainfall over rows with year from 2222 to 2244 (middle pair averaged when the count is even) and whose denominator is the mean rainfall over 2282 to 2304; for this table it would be 1.21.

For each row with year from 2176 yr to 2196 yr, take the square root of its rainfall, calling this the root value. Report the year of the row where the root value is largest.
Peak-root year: 2193 yr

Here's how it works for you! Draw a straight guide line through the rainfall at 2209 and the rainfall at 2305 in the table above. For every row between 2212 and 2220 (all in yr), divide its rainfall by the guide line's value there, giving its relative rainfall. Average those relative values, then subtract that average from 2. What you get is 0.94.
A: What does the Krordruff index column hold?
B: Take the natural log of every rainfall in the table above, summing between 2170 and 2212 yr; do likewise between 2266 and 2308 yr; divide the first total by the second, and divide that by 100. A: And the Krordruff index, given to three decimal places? -0.003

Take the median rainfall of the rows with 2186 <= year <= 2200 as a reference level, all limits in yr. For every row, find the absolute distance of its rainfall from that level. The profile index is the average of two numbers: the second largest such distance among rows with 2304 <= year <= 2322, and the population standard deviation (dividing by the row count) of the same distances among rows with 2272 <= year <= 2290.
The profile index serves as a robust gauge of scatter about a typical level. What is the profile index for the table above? 0.10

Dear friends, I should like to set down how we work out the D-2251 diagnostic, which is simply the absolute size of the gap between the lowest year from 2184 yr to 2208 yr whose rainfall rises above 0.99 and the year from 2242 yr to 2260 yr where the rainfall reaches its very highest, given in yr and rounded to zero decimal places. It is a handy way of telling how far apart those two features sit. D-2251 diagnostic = 66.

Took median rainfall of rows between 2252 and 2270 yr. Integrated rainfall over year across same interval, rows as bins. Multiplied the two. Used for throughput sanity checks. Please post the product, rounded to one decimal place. 16.9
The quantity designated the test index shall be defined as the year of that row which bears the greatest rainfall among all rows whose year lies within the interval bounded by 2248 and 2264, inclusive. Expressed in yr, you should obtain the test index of 2251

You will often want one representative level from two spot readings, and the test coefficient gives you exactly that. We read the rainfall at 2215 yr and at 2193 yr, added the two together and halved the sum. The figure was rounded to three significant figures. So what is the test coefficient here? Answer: 1.08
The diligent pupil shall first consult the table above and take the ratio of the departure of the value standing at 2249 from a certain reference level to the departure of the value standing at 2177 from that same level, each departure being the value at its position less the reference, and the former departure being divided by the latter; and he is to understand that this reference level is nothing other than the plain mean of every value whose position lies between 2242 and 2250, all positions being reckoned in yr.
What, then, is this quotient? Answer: 3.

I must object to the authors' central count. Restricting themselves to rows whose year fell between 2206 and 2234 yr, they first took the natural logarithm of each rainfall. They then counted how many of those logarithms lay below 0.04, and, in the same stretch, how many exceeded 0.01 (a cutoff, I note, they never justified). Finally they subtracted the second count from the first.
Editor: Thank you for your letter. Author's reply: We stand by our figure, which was 0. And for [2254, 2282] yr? 10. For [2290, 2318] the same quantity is 6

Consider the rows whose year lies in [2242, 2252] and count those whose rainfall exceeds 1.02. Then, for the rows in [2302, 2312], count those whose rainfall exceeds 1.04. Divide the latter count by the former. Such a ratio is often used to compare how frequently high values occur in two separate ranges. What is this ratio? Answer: 0.33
